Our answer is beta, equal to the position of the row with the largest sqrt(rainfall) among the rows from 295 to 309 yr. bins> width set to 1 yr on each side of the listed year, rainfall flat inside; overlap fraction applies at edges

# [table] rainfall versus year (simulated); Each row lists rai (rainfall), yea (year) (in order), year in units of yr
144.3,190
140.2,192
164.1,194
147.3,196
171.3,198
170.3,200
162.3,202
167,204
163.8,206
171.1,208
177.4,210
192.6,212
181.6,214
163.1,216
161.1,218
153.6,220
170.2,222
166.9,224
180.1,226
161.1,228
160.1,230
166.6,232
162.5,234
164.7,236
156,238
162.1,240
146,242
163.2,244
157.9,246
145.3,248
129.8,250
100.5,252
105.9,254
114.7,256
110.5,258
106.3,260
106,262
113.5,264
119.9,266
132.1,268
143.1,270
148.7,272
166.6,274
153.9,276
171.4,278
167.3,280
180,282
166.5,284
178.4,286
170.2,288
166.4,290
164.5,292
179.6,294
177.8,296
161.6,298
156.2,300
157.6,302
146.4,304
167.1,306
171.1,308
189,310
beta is 296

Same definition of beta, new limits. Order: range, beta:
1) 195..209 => 198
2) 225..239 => 226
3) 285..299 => 294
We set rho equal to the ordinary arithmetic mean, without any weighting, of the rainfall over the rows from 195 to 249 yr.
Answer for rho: 165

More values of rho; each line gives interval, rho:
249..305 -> 146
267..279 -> 153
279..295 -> 172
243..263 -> 124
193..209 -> 165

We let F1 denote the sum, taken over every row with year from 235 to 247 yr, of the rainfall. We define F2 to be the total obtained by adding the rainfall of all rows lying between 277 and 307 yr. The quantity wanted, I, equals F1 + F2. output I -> 3461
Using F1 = 950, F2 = 2511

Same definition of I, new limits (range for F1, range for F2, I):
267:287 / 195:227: 4308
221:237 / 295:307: 2299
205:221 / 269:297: 3699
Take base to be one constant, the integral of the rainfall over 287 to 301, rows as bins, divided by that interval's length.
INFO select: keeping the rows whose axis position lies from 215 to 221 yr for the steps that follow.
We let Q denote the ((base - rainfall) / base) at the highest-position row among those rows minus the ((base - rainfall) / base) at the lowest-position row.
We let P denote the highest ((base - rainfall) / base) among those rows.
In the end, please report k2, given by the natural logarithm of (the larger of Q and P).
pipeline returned -2.5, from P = 0.086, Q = 0.06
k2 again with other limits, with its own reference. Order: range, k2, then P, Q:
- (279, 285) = -4.7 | 0.009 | 0.00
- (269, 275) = -1.9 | 0.148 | -0.14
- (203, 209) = -3.7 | 0.025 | -0.02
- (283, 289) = -4.7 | 0.009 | -0.02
